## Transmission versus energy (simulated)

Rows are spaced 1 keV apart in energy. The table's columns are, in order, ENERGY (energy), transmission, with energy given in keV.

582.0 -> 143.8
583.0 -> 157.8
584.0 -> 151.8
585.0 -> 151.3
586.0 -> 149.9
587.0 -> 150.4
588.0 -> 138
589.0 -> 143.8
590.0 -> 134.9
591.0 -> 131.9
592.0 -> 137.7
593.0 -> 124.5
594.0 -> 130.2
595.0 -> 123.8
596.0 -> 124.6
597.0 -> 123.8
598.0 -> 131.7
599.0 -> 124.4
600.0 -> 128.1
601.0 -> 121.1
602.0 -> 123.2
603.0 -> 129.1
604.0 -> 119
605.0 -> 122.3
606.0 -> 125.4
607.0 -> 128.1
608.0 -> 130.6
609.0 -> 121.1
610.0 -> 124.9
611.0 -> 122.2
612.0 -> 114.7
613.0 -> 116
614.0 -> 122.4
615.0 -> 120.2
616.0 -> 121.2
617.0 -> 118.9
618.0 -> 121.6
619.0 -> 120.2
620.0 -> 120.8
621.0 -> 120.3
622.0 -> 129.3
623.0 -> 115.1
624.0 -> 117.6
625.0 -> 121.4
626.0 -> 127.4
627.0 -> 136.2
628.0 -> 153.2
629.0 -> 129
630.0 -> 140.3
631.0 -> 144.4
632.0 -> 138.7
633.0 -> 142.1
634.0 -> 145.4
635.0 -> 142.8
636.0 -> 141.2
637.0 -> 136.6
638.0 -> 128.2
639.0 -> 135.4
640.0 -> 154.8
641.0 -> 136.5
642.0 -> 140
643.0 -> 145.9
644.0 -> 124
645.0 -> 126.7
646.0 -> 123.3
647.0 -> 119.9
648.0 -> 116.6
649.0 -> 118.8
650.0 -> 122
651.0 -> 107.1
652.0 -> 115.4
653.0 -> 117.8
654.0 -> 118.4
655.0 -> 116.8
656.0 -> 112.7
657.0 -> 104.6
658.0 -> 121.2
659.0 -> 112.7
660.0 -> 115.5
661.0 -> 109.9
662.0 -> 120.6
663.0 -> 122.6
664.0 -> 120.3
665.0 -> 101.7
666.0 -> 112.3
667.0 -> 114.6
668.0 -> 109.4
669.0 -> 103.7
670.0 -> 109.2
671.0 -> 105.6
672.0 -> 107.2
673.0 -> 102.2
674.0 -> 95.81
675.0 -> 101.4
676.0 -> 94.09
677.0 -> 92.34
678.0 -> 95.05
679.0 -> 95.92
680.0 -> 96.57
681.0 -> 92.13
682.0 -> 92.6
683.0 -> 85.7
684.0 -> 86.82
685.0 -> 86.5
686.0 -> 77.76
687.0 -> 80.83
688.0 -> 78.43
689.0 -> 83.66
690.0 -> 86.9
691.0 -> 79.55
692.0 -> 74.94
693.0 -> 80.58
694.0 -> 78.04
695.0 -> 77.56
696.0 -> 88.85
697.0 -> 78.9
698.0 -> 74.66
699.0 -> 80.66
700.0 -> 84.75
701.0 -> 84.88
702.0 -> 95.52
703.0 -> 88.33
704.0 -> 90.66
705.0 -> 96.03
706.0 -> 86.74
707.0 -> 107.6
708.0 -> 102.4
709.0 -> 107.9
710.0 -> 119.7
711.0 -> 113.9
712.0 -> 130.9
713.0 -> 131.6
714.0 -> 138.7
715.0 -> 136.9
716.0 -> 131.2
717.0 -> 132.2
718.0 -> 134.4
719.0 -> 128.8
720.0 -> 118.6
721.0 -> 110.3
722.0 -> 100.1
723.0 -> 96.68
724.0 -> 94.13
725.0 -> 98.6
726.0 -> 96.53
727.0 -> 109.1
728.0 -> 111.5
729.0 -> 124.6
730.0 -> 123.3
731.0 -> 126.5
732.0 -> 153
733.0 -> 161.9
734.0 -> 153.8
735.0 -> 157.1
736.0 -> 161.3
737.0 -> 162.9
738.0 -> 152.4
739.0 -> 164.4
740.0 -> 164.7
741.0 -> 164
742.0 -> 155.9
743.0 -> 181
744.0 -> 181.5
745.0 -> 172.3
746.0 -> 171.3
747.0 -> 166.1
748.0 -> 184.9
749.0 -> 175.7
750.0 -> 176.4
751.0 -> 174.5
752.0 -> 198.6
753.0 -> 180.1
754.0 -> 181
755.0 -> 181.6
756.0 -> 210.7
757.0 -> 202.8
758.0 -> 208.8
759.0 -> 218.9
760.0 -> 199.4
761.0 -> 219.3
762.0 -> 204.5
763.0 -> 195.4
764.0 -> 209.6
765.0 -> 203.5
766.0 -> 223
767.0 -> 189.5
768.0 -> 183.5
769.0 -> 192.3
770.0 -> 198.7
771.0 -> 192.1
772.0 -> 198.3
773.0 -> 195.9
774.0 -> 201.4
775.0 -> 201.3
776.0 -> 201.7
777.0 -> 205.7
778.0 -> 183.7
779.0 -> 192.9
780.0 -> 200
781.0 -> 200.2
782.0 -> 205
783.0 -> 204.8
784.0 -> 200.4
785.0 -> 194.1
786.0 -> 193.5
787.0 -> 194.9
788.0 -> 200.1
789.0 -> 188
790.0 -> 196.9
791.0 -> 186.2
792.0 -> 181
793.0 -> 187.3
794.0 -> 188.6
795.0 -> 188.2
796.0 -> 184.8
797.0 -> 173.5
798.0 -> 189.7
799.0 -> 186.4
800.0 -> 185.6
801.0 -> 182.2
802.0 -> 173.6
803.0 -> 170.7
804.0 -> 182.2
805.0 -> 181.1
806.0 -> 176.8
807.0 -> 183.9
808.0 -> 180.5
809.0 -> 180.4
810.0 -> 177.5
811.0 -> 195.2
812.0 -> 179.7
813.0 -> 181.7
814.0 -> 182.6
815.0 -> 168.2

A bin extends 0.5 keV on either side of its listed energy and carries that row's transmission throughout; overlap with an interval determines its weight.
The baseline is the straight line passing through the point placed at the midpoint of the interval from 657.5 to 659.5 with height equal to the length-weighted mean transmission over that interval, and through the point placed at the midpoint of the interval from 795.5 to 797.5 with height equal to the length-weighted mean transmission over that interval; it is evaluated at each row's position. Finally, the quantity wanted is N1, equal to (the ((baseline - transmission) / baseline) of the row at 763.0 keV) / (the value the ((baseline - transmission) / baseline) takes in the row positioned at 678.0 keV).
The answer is -1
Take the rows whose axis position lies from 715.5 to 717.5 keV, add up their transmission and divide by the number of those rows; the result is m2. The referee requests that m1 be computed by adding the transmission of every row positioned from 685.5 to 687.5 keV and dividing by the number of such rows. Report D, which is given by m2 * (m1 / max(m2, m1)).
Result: 79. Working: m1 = 79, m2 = 132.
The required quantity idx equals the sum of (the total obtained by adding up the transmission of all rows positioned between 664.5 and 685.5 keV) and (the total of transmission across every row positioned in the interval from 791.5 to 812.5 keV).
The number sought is 5910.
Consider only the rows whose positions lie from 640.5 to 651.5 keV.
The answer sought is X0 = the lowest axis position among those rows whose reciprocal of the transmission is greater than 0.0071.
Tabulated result 641.0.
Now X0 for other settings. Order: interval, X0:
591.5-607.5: 592.0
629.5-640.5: 630.0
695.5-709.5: 696.0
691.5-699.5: 692.0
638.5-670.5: 639.0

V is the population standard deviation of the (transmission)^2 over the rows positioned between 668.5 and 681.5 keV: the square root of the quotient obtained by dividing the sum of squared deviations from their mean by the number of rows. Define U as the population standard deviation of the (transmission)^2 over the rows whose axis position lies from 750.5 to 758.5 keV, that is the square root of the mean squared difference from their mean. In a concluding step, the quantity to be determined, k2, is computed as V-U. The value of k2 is -4107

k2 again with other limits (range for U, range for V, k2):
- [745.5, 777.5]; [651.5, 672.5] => -4202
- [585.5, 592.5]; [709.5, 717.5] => 79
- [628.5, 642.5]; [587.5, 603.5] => -159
